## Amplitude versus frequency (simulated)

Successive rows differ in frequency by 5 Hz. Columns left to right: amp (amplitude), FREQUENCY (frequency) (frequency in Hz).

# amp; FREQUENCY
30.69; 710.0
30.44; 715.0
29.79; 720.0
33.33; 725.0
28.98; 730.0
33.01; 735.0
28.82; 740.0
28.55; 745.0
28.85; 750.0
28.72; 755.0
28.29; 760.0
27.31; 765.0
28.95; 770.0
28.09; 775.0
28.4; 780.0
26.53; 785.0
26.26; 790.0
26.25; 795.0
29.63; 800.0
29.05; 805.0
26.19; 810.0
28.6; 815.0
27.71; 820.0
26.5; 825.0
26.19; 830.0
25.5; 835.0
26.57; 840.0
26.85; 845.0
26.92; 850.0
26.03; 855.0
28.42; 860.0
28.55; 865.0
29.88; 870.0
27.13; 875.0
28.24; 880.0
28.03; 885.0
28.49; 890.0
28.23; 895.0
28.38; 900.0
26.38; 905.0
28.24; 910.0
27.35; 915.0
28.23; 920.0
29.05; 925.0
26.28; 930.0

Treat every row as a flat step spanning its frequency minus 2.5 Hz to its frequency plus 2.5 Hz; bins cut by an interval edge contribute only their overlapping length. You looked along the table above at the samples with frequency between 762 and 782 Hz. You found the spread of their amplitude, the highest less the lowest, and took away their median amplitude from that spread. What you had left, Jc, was -26.6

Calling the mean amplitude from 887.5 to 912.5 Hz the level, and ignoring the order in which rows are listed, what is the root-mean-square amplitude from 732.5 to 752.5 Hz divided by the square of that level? 0.038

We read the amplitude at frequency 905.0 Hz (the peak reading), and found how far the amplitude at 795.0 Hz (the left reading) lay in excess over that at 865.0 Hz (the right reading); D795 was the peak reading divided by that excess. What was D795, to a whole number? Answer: -11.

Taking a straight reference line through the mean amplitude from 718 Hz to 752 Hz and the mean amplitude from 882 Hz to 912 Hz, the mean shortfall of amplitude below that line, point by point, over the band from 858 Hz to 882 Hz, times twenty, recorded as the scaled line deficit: -2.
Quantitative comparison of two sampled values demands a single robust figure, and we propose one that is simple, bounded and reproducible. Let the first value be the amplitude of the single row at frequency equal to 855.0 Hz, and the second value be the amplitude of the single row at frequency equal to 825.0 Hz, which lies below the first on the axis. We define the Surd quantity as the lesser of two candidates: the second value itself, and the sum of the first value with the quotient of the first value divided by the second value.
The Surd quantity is 26.5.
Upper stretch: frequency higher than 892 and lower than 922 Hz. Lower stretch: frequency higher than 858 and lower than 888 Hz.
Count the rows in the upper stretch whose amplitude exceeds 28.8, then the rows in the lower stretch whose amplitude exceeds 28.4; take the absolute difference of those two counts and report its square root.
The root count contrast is 1.7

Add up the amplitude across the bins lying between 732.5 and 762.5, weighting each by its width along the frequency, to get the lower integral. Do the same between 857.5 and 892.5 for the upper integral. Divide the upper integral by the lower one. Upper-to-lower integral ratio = 1.1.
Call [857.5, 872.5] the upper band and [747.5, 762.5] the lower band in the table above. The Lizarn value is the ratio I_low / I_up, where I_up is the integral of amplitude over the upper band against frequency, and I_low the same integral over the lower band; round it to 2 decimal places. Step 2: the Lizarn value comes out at 0.99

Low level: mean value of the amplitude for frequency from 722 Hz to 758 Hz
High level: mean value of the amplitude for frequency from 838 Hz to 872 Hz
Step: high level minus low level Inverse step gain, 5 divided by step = -2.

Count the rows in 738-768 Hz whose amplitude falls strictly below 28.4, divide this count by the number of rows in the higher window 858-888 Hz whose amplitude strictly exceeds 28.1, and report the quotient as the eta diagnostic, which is 0.5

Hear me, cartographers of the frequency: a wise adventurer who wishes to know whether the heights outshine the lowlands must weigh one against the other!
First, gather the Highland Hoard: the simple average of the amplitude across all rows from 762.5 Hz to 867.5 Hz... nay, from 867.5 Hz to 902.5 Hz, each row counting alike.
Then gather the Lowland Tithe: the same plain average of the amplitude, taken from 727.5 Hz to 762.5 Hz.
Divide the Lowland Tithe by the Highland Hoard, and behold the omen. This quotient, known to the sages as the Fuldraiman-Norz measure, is 1.03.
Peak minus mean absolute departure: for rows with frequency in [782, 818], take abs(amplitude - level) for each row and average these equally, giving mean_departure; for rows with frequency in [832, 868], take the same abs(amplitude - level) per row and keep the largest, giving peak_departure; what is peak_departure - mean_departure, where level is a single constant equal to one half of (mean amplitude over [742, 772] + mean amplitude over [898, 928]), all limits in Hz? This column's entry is 1.2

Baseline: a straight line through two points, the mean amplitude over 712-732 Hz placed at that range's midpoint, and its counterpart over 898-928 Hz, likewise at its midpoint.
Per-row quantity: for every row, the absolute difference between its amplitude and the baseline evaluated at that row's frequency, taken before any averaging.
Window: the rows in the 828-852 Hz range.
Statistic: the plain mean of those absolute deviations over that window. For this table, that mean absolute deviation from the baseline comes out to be 2.6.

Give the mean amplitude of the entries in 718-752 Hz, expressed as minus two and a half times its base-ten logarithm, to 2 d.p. -3.70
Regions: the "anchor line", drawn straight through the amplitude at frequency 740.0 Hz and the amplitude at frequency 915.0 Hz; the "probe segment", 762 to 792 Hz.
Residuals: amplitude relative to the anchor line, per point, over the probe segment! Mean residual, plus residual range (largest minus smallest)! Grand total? 1.6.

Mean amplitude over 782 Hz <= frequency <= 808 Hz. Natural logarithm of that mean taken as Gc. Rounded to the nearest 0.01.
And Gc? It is 3.32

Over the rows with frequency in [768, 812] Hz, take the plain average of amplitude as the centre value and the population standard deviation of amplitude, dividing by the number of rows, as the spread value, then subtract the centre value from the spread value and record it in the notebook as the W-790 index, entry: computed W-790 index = -26.4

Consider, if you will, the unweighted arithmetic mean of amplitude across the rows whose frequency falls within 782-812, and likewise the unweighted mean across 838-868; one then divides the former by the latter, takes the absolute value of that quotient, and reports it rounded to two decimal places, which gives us 1.00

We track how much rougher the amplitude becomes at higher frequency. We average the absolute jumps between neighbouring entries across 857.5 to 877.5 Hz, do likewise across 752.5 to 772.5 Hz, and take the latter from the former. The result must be 0.4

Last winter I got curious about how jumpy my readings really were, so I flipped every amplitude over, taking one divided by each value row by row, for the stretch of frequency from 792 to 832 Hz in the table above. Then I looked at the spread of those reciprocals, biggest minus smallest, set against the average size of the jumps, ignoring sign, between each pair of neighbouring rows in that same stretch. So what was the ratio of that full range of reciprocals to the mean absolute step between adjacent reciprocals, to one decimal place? 2.0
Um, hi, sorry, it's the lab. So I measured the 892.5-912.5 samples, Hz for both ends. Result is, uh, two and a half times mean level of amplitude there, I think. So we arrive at 70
